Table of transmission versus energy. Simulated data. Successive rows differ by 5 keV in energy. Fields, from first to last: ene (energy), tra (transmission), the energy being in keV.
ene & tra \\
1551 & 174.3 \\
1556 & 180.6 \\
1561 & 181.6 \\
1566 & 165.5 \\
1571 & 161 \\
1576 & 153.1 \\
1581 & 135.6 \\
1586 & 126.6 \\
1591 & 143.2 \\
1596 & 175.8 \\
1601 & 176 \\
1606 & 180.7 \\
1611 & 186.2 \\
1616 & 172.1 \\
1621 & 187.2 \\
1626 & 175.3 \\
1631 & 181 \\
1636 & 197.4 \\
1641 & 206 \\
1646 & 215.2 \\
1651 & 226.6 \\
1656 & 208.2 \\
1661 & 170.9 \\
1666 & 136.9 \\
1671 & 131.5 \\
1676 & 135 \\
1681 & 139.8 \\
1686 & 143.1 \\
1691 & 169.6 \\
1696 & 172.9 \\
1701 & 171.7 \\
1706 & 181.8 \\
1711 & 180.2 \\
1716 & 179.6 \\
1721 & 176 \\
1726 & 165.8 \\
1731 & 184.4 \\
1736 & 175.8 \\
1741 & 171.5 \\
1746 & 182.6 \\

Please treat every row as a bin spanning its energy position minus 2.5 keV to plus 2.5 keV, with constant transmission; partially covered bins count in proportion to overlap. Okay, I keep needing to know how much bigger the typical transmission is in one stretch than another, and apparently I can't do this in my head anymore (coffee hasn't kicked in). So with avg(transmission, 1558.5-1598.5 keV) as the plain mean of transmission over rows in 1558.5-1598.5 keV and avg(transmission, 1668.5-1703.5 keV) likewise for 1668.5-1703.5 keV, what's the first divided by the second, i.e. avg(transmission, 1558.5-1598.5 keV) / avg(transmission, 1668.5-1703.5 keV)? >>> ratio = 1.02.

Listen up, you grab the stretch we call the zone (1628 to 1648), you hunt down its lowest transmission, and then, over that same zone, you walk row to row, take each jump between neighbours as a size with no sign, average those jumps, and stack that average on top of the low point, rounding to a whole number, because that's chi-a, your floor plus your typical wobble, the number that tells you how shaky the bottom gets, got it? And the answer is 192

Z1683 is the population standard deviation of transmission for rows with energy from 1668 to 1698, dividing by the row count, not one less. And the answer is 16.4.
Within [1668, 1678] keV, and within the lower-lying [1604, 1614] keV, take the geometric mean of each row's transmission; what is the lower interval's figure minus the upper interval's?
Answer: 50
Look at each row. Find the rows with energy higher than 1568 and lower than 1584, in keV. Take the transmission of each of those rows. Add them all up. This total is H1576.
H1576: 450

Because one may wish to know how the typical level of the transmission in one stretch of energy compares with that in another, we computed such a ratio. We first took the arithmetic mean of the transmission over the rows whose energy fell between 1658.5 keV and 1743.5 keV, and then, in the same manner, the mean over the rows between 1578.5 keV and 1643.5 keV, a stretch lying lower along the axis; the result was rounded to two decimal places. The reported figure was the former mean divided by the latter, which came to 0.95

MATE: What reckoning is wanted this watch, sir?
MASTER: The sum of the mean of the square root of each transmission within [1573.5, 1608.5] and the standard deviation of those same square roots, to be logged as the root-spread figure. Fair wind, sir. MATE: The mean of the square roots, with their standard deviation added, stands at 13.3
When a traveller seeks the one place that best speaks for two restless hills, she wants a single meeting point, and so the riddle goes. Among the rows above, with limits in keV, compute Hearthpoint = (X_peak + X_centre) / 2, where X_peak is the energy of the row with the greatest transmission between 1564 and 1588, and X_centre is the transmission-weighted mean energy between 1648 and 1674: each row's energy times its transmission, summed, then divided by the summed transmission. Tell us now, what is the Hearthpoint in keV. 1612.8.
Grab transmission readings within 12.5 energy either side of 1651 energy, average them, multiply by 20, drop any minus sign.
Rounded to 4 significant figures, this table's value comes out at 4108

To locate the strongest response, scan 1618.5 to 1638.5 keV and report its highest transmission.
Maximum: 197.4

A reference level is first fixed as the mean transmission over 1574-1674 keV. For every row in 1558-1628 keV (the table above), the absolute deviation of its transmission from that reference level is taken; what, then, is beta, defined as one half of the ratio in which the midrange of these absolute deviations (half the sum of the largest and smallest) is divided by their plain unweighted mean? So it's 0.83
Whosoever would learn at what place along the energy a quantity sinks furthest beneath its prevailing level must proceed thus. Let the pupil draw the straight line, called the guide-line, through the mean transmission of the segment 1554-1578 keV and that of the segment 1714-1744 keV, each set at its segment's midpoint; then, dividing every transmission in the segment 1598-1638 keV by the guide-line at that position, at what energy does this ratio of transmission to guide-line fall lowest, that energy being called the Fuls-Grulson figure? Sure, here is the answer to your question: 1616 keV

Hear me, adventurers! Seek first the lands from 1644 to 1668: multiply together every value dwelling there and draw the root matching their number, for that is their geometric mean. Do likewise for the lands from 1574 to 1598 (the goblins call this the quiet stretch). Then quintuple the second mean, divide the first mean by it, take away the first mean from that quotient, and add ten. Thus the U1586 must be -178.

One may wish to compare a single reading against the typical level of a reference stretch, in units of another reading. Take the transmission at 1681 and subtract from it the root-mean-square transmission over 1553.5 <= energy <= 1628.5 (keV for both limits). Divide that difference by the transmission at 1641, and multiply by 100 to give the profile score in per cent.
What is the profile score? -14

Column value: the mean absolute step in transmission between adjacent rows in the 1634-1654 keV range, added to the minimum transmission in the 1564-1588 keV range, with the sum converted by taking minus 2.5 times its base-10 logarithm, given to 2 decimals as -5.34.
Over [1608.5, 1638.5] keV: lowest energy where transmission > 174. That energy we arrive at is 1611 keV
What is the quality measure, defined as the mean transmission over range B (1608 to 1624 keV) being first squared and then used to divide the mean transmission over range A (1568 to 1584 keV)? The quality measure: 0.0045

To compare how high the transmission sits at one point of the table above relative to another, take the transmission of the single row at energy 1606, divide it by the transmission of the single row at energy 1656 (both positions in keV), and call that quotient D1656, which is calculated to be 0.87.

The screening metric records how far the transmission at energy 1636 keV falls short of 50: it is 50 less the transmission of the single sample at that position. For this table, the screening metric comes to -147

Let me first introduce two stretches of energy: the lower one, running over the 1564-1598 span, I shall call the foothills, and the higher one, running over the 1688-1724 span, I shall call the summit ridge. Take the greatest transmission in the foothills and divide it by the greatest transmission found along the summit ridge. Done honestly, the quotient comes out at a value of 0.97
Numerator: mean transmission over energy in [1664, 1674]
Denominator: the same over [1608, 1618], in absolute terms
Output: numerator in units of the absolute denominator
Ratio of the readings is 0.75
